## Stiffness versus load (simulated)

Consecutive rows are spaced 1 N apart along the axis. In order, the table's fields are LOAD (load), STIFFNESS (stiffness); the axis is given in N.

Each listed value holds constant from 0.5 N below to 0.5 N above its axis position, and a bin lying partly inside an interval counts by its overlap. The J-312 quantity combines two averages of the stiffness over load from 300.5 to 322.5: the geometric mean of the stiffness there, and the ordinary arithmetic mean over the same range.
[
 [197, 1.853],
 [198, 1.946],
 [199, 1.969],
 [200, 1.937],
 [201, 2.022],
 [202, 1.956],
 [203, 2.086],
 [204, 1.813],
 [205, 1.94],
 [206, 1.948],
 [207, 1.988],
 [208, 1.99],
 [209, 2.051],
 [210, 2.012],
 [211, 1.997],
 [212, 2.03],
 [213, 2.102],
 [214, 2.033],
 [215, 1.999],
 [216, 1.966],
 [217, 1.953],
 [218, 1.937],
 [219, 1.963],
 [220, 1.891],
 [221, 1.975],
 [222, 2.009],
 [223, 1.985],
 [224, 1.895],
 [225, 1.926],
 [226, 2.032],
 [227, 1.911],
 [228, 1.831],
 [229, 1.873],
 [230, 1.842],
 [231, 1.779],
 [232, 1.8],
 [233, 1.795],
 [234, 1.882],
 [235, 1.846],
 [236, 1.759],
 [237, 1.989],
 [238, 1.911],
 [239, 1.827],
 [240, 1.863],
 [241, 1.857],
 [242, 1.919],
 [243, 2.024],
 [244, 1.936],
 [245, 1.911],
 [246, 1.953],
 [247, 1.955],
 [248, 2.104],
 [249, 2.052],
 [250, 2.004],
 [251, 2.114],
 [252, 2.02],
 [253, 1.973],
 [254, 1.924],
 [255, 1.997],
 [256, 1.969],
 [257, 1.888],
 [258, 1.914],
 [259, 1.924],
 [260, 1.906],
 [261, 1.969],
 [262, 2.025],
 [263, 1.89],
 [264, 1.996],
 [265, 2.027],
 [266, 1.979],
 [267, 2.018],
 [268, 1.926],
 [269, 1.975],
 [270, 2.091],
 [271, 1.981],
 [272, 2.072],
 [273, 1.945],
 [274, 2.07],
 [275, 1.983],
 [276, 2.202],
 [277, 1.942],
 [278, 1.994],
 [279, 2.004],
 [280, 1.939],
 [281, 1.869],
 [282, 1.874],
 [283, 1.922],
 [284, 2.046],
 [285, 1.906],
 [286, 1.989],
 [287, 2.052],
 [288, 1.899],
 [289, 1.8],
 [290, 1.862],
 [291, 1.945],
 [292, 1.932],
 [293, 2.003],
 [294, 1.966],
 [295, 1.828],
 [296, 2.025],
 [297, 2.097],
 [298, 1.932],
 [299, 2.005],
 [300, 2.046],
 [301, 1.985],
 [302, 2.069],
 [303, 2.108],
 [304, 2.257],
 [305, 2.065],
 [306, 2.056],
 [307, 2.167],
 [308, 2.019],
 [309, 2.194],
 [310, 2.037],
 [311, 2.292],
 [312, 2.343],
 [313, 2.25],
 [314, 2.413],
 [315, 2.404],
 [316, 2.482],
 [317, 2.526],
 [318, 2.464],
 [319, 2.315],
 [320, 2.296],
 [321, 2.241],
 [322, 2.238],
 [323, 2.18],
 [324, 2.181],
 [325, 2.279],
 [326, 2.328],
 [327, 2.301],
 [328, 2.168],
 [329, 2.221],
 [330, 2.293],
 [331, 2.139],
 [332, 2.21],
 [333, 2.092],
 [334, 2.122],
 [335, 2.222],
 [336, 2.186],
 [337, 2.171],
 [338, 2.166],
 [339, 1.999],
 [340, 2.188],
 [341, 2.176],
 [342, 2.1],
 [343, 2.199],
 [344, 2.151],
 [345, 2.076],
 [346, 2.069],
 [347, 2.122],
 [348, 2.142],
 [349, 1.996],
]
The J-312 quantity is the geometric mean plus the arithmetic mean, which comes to 4.5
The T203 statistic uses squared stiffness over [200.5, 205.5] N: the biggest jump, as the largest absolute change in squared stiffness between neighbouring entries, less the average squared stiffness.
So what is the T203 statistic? -2.80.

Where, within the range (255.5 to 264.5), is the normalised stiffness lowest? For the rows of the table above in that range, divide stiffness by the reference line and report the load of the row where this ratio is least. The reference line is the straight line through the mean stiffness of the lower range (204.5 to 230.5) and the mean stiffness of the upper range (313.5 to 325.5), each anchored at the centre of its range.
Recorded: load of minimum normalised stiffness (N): 263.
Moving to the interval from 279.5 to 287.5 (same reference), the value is 281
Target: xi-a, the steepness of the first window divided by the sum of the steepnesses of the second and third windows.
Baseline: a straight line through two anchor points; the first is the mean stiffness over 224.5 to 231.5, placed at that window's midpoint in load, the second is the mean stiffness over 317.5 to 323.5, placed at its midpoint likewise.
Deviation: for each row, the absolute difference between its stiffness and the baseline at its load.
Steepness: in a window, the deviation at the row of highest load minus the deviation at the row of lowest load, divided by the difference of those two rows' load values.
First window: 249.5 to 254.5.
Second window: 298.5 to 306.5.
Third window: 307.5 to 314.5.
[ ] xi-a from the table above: -1.0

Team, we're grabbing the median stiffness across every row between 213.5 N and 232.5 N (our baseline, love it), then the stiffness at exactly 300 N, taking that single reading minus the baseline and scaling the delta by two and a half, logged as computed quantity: 0.3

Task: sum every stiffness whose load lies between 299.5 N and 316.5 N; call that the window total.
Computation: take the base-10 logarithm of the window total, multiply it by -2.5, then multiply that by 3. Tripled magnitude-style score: -11.8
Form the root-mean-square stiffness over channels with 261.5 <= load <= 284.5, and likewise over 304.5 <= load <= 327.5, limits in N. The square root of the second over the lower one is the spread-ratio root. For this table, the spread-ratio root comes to 1.07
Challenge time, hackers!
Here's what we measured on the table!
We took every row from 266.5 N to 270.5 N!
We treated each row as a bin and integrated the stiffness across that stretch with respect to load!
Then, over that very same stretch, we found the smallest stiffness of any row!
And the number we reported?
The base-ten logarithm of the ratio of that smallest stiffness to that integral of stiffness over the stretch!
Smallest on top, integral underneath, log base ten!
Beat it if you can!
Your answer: -0.619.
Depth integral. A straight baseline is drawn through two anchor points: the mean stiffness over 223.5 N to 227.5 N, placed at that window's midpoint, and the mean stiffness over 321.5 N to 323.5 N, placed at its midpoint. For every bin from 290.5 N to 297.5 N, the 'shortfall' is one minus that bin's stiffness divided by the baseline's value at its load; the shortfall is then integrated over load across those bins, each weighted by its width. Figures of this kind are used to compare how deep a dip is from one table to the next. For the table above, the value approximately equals 0.52 N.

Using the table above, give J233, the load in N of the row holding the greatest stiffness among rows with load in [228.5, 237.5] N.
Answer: 237 N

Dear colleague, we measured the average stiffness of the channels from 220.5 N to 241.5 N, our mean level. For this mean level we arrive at 1.89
